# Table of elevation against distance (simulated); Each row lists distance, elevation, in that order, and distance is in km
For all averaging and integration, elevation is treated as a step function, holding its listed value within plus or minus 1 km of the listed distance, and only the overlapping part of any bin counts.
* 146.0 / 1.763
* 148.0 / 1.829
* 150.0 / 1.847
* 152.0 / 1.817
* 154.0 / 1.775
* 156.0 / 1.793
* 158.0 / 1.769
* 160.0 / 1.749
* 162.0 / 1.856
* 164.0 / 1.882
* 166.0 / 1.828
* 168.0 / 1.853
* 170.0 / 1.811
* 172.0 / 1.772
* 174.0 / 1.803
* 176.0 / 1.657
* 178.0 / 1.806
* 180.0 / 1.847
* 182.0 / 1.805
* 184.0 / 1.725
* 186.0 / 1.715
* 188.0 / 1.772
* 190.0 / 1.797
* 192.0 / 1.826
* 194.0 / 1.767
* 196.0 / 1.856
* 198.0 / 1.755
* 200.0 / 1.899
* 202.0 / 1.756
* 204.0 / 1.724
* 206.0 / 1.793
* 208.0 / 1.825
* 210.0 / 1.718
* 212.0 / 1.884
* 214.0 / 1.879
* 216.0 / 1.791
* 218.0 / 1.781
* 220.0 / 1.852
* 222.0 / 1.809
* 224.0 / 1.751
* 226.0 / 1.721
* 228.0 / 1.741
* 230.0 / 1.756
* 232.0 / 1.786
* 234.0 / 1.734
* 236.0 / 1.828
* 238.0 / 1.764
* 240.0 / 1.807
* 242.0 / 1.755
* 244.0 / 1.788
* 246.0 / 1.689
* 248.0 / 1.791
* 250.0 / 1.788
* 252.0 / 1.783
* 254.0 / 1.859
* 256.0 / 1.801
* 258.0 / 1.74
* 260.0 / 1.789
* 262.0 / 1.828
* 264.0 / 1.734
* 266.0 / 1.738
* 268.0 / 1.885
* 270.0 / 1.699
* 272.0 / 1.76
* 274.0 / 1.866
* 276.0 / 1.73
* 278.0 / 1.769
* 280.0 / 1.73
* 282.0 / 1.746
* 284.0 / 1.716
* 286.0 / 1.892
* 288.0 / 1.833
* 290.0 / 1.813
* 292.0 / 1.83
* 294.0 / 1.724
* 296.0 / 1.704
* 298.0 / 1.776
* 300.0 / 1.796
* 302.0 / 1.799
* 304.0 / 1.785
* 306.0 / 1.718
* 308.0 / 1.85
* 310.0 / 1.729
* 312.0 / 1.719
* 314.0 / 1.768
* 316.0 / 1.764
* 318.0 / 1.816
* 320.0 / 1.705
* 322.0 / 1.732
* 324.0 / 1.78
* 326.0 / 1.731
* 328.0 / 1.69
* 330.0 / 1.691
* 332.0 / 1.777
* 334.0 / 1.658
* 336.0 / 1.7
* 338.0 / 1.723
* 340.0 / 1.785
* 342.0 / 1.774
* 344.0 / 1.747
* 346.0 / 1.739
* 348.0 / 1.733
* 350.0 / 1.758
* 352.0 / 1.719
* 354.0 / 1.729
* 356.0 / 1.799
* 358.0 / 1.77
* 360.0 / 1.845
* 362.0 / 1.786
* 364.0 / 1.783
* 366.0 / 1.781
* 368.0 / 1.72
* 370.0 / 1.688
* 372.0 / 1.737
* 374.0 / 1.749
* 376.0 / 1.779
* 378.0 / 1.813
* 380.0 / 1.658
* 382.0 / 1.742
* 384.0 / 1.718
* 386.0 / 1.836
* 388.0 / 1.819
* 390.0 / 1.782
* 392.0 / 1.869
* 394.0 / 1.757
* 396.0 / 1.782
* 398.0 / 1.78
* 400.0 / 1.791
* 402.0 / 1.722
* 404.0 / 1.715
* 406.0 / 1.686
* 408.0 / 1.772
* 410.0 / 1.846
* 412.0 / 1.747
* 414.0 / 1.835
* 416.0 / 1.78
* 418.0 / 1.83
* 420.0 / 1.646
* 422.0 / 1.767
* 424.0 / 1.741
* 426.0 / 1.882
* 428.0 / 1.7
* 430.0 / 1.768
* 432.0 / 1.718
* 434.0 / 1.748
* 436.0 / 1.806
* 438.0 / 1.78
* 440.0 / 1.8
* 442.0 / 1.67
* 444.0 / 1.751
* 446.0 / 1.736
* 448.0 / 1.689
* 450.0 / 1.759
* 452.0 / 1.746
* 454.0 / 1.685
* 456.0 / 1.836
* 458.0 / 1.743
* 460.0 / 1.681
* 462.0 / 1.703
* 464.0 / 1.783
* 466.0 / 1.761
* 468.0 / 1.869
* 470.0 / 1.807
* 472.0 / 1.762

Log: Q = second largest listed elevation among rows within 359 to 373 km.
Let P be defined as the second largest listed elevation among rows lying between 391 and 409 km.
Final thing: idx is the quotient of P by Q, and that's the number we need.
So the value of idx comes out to 1.00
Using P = 1.791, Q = 1.786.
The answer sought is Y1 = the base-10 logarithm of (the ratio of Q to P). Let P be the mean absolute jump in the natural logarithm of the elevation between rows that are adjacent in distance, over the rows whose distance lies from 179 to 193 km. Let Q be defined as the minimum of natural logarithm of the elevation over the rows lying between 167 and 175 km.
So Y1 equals 1.40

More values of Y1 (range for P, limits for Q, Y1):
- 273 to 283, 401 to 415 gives 1.21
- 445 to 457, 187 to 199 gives 1.15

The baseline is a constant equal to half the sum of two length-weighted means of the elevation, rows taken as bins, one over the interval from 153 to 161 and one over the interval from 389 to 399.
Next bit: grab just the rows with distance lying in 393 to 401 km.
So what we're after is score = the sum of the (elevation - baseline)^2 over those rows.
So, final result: 0.0007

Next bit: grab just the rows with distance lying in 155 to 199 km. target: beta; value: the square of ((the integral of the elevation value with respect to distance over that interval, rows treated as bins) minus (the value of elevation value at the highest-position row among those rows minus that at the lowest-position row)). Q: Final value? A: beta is 6229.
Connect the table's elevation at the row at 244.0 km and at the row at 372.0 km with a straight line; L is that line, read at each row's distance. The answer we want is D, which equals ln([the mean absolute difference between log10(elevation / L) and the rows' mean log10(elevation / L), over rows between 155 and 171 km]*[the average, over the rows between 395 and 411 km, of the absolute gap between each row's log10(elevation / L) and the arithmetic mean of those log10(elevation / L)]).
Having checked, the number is -9.3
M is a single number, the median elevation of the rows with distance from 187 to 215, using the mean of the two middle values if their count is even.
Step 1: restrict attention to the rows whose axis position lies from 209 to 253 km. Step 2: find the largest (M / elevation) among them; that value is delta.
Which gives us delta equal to 1.063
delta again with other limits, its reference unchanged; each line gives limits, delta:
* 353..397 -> 1.083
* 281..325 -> 1.053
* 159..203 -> 1.083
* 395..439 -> 1.091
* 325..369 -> 1.083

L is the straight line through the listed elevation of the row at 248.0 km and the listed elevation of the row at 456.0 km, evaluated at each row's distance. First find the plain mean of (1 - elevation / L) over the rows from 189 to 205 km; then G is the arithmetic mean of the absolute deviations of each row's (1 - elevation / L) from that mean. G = 0.0267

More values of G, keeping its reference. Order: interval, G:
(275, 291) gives 0.0276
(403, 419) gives 0.0250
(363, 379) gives 0.0180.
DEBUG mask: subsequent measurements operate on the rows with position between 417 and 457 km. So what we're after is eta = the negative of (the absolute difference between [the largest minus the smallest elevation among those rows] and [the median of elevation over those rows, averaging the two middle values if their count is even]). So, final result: -1.51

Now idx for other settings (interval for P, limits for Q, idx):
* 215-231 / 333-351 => 1.02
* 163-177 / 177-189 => 1.03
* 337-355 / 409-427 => 0.96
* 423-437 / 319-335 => 1.02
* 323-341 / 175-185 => 0.99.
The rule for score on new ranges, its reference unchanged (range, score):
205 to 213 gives 0.0163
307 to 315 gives 0.0117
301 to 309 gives 0.0090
